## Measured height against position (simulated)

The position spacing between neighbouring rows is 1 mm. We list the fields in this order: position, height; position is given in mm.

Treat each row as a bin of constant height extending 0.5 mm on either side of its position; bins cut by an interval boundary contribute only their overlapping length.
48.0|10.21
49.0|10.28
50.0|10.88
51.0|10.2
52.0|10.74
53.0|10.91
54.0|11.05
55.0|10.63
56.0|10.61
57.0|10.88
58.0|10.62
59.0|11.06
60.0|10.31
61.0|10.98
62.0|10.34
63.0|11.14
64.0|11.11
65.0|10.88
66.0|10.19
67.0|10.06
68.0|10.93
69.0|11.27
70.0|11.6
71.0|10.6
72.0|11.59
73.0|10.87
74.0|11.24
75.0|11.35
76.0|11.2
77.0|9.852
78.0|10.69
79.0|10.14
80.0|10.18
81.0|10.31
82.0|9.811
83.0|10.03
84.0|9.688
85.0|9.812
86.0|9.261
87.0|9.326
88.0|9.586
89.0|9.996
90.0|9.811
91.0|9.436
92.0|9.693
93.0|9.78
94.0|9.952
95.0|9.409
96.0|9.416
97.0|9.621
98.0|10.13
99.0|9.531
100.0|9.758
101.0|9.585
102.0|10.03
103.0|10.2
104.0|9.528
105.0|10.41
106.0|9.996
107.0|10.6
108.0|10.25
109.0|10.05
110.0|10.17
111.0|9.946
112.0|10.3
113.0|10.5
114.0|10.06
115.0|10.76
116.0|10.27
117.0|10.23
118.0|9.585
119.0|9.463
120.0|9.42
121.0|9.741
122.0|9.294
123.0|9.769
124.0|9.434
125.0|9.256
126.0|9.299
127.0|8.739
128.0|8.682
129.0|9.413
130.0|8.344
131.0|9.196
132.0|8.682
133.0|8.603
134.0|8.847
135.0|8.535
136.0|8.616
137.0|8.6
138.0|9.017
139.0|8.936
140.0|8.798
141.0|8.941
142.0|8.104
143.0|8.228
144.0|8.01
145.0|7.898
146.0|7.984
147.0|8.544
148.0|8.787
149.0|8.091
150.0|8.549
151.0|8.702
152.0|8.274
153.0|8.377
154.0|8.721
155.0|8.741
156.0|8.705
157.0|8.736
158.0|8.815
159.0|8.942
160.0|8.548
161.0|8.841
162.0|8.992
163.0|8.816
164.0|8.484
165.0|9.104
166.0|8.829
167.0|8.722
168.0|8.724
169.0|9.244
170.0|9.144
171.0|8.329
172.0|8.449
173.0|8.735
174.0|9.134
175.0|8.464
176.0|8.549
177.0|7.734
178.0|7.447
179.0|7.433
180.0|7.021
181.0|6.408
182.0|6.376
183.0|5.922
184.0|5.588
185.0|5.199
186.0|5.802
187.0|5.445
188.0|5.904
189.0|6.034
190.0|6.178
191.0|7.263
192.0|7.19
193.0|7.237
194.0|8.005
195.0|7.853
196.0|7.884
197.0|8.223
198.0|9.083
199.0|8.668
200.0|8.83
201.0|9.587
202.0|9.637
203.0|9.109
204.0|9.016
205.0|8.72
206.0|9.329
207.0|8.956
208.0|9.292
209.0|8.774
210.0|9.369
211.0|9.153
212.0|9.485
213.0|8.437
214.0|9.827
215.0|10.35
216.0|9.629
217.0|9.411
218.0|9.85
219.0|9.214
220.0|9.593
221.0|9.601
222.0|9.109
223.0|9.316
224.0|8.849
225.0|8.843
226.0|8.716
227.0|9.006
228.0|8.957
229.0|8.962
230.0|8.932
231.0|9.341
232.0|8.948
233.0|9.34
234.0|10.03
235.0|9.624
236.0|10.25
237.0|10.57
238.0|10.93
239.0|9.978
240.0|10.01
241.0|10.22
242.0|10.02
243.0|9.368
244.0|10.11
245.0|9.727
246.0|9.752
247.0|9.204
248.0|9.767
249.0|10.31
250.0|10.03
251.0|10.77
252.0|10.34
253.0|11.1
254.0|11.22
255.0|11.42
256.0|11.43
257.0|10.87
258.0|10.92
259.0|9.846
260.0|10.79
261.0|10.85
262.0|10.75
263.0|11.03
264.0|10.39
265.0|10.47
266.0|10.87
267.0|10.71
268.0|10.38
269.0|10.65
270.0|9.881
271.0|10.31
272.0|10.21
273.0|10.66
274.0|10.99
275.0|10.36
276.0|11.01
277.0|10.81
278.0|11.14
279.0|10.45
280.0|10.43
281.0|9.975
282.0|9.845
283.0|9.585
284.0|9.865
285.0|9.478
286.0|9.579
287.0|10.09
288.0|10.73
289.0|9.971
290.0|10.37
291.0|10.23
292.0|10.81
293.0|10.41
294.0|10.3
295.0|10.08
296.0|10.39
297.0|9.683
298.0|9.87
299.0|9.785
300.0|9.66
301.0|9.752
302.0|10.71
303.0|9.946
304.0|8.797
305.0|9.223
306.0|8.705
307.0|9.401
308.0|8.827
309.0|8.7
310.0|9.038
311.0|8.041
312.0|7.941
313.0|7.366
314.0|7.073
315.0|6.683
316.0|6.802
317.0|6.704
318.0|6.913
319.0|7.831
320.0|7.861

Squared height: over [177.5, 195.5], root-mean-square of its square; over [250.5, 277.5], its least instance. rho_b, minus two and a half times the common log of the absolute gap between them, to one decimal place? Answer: -4.3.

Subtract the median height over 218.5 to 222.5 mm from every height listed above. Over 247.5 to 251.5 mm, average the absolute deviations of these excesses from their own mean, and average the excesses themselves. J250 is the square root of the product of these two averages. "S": 0.51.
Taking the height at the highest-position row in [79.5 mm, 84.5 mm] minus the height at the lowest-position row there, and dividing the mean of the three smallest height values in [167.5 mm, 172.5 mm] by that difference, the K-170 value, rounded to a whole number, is -17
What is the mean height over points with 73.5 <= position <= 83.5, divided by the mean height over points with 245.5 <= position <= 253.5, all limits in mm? 1.03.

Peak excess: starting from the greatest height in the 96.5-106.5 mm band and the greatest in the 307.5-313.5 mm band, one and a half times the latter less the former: 3.1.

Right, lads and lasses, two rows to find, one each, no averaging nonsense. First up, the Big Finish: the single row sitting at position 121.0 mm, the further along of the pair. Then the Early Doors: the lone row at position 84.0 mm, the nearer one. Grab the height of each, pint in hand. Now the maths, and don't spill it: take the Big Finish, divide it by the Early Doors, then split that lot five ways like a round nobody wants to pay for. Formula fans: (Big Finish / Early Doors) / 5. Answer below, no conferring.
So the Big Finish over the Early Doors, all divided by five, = 0.201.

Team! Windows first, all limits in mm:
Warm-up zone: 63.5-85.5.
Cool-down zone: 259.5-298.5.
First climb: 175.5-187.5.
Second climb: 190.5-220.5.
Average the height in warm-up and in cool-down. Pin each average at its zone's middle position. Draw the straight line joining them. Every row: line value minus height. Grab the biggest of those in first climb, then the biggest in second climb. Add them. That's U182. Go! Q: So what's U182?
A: 9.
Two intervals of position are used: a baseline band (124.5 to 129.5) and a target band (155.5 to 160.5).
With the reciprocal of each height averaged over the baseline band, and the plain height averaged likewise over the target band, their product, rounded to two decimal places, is 0.96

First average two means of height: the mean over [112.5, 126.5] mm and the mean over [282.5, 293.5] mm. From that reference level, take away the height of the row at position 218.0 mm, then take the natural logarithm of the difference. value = -2.3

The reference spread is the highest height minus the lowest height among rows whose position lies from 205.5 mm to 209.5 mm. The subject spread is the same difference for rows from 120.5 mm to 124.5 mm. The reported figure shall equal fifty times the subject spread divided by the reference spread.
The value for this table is 43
